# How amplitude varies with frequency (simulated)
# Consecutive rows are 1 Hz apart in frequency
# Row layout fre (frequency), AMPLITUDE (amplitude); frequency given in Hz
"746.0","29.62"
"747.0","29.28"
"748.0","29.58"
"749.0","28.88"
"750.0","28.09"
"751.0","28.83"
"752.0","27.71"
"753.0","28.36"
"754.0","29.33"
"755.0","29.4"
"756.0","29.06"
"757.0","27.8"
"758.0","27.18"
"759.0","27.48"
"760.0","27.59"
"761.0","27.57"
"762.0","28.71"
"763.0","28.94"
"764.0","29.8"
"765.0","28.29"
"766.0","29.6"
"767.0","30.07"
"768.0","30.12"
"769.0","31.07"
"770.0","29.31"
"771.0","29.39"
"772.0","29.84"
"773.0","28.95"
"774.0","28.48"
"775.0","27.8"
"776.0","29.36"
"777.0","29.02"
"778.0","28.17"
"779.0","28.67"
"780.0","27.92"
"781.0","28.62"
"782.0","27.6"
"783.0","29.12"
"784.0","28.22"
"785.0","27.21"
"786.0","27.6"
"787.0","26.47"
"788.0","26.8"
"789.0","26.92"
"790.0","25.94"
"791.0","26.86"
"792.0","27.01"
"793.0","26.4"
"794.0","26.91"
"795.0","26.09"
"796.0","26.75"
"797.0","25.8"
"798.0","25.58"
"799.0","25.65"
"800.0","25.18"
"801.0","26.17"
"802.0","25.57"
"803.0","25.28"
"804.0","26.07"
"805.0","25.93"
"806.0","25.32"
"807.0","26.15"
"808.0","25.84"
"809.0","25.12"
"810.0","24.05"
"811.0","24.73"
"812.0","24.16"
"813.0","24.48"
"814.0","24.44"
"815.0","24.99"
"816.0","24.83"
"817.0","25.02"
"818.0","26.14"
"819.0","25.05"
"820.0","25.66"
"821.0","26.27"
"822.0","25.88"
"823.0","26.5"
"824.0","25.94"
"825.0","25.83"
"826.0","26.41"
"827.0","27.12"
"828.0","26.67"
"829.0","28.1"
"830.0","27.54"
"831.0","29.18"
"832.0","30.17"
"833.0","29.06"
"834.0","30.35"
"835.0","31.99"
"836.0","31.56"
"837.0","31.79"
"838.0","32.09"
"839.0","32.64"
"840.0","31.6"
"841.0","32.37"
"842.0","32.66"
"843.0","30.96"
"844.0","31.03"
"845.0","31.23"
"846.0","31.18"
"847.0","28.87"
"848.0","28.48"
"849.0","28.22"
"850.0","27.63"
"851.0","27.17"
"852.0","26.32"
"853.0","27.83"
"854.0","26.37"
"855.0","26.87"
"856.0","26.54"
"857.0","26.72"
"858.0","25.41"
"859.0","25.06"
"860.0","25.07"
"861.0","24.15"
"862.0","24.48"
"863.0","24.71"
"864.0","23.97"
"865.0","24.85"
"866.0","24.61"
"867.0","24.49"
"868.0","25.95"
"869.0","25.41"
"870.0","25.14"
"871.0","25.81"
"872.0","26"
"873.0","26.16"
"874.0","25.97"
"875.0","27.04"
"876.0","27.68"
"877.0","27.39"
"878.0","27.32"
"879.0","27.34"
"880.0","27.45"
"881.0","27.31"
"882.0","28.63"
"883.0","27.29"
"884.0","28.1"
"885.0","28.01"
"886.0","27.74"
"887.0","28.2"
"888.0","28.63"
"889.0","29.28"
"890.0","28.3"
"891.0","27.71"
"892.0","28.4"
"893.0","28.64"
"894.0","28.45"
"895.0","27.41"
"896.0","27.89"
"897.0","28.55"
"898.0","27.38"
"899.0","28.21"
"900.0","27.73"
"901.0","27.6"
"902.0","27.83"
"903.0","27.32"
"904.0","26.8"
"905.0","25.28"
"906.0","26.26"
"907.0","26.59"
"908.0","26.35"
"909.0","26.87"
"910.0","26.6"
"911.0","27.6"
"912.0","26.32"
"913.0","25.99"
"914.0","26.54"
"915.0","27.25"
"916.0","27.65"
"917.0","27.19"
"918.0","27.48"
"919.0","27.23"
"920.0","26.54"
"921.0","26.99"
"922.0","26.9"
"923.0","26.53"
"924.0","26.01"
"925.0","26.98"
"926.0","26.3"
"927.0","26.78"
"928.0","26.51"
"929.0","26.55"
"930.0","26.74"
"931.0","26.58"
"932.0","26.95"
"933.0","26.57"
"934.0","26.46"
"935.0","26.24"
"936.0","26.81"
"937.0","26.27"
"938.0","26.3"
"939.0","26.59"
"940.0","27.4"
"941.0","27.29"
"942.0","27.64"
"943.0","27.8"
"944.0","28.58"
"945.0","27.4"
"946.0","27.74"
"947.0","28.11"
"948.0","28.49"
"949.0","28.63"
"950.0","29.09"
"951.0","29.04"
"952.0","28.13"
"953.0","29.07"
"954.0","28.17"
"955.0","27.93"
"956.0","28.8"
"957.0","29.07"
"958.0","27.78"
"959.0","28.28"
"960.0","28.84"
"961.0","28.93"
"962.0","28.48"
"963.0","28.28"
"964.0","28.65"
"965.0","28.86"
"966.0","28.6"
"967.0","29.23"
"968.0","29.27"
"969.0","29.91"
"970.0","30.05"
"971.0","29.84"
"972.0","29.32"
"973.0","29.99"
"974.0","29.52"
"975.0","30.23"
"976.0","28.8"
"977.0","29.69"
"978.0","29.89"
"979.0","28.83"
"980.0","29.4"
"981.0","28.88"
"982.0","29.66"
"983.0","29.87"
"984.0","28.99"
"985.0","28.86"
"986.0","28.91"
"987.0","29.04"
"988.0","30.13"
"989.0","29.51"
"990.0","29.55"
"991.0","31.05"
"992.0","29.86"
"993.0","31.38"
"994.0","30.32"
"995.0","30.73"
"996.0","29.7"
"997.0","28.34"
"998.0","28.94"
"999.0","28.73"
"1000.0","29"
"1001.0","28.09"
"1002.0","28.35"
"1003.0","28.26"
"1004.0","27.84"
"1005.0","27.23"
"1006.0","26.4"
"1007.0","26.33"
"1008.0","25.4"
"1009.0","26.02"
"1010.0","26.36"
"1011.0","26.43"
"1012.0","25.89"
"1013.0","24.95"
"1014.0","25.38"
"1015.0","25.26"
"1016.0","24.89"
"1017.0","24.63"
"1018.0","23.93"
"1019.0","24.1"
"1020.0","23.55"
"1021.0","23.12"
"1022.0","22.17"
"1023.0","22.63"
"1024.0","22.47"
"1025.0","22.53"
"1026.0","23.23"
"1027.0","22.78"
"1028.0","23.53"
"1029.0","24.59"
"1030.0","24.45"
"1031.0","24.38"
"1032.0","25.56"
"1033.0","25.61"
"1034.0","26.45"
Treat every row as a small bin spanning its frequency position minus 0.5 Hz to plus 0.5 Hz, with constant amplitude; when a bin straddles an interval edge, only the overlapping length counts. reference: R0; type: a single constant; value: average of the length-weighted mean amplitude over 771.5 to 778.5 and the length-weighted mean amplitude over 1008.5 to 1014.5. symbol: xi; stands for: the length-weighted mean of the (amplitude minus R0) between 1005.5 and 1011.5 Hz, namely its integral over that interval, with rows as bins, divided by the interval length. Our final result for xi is -1.2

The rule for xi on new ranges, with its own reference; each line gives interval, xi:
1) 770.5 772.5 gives 2.3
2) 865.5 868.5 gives -2.3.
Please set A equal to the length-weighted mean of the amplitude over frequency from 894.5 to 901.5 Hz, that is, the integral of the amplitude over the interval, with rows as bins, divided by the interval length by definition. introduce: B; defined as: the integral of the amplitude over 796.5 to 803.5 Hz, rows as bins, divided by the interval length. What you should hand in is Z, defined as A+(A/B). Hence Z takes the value 29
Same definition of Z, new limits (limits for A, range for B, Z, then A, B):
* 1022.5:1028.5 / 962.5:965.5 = 24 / 22.9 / 28.6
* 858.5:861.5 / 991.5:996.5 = 26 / 24.8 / 30.4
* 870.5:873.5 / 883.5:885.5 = 27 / 26.0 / 28.1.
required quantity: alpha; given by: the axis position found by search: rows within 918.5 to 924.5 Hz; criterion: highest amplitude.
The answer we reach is 919.0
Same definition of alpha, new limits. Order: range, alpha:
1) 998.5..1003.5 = 1000.0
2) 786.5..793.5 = 792.0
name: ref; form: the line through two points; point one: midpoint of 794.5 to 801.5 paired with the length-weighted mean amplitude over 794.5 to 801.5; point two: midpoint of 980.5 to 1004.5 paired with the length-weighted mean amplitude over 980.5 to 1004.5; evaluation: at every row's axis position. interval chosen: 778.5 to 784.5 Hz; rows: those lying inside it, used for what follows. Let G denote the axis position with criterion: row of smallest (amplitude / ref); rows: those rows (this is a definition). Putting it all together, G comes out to 782.0 Hz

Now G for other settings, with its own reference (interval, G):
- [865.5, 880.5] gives 867.0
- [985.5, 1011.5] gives 1008.0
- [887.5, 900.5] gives 898.0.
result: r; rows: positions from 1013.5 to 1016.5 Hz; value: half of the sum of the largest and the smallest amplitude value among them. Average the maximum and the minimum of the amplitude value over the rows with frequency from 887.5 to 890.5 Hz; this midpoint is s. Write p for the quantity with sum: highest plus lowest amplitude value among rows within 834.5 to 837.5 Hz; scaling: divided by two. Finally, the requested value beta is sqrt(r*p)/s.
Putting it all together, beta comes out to 0.98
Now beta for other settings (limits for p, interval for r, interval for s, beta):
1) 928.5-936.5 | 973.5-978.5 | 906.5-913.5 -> 1.05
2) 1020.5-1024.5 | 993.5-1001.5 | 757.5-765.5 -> 0.91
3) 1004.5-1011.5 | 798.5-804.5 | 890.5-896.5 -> 0.93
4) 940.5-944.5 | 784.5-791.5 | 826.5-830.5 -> 1.00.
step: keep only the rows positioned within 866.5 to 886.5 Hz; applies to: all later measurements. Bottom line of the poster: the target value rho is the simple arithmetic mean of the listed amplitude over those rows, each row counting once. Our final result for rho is 26.8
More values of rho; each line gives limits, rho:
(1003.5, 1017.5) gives 25.9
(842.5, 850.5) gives 29.7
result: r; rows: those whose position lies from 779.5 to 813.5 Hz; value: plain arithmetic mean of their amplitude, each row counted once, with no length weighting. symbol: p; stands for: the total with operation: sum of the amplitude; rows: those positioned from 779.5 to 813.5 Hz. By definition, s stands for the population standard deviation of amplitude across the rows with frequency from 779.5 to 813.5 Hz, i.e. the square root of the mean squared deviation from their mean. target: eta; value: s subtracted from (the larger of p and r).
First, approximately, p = 894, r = 26.3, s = 1.19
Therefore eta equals 892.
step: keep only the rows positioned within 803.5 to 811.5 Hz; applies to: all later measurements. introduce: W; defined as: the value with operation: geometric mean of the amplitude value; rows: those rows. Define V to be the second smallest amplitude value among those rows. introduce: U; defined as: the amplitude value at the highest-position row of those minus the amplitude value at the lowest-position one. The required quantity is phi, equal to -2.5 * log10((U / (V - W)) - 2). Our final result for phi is 4.0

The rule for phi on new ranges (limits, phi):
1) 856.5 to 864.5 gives -0.4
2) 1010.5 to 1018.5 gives -1.1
